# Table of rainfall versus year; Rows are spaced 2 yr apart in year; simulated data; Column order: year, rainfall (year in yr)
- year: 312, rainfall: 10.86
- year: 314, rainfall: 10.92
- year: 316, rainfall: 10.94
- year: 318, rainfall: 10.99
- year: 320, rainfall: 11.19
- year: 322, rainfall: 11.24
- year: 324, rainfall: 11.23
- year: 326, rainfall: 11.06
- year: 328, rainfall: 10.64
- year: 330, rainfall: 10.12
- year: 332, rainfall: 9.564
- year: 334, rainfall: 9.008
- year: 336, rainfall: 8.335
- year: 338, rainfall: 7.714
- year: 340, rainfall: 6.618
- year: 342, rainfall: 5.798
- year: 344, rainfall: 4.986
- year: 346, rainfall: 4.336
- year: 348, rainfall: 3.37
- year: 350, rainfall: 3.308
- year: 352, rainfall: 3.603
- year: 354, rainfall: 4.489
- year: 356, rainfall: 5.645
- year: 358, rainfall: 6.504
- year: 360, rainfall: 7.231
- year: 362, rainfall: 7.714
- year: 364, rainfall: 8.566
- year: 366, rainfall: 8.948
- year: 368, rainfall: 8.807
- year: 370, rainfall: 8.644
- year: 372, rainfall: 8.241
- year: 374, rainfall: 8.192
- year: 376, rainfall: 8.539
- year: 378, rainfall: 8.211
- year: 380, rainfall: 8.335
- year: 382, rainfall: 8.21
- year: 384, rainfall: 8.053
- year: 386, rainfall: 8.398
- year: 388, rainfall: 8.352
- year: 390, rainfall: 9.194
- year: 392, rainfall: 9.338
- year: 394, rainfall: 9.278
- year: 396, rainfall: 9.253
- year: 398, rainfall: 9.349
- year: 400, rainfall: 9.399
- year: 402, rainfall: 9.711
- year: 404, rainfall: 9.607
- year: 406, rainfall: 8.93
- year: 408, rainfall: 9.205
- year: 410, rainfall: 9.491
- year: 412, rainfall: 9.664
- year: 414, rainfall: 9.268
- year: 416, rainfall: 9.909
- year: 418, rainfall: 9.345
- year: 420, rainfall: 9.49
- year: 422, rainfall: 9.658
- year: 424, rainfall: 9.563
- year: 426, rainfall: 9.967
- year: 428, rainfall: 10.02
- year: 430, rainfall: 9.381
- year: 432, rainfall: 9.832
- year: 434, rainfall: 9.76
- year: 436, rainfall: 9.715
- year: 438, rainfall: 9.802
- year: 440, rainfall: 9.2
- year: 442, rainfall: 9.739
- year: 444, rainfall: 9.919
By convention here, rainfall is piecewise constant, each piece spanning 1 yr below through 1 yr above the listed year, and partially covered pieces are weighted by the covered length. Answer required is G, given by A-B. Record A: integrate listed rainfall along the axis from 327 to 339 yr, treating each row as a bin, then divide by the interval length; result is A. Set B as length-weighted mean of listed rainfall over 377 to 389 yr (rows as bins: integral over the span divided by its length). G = 1.0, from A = 9.2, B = 8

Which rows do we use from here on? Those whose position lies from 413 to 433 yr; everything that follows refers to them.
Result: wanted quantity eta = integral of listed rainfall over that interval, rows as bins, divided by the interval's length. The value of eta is 9.6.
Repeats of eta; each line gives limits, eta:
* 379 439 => 9.3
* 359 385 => 8.3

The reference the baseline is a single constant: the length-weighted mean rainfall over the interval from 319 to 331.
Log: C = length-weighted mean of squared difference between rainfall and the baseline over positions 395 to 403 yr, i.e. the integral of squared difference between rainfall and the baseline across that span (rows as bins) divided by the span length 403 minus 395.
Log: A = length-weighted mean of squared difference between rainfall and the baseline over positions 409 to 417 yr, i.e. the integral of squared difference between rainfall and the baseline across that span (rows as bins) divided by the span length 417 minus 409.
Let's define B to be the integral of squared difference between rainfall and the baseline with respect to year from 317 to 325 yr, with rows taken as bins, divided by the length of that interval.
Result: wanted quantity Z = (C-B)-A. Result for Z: 0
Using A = 1.8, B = 0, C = 2.2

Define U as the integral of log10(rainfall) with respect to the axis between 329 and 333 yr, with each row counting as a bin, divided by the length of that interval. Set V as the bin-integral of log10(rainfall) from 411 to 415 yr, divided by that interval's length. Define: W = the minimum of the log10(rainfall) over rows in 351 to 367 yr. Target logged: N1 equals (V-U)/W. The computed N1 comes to -0.030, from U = 0.99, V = 0.98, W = 0.56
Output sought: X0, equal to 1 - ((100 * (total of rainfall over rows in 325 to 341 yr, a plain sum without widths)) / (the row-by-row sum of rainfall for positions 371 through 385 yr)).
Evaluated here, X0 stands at -125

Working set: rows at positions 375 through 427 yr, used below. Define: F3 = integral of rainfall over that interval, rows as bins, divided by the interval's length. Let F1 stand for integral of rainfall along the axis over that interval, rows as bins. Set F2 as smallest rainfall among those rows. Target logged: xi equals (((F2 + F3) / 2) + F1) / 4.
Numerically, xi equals 121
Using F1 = 475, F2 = 8.053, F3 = 9.1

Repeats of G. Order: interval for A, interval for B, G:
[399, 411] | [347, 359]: 4.9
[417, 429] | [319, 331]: -1.2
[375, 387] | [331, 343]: 0.5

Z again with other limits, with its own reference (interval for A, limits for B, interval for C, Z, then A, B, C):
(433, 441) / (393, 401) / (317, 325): -4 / 1.7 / 3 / 0.1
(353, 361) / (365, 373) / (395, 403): -28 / 25.5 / 5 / 2.2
